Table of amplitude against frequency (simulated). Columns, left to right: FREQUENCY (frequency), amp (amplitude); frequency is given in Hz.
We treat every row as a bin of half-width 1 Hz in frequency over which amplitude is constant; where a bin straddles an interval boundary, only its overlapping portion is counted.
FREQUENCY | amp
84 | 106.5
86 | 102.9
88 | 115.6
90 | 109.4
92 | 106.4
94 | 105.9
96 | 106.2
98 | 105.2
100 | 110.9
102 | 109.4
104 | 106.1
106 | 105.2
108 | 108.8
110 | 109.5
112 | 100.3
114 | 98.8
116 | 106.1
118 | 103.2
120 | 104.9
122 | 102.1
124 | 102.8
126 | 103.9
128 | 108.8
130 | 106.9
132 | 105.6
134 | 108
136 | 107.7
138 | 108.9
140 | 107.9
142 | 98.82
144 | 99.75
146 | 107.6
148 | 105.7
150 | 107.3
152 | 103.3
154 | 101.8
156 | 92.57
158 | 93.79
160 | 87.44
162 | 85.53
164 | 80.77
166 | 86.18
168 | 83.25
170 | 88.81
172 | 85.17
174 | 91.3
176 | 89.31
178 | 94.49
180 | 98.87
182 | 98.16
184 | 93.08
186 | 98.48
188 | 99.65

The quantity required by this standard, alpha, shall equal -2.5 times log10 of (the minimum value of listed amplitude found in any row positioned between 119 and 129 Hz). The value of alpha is -5.02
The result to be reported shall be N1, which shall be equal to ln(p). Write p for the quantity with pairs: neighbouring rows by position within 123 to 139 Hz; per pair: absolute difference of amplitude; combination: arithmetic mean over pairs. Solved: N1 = 0.6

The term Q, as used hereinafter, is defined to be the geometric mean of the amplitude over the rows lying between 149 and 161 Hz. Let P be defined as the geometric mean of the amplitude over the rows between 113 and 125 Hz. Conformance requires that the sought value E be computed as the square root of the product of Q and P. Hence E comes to 100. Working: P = 103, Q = 97.5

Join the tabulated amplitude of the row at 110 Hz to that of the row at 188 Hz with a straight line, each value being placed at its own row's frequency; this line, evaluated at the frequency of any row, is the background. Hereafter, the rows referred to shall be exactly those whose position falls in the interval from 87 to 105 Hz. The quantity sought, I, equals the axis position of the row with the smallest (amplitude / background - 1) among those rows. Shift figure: 98 Hz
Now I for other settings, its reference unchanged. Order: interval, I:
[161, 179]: 164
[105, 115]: 114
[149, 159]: 156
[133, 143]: 142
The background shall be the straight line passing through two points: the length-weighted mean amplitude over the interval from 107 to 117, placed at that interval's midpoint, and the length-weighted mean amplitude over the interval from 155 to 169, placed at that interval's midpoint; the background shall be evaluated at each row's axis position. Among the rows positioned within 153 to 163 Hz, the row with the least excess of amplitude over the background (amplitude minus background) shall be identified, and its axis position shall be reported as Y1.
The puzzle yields 162 Hz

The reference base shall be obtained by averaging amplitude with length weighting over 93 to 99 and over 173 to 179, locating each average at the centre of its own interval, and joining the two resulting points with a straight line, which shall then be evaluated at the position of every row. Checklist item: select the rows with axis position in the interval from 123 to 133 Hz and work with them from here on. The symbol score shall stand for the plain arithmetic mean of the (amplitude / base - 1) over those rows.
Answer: 0.05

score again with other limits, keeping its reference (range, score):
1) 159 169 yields -0.10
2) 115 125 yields 0.02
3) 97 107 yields 0.03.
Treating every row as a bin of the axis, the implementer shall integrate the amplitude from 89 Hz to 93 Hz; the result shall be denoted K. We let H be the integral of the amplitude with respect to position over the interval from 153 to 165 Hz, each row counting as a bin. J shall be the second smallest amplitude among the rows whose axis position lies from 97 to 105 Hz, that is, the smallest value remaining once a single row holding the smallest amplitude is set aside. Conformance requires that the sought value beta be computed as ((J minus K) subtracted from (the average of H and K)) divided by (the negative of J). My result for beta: -10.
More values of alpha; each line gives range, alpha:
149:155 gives -5.02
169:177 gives -4.83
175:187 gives -4.88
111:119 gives -4.99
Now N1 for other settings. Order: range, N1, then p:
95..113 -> 1.2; 3.2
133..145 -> 0.9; 2.5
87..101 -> 1.0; 2.8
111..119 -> 1.4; 3.9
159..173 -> 1.4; 4.0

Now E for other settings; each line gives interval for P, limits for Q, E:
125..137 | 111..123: 105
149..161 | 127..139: 102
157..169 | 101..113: 96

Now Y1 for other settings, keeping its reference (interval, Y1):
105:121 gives 114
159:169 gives 164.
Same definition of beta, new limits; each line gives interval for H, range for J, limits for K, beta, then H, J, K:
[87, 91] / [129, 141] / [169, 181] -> -16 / 450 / 106.9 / 1096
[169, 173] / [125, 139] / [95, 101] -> -10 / 348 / 105.6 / 645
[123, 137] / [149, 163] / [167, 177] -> -23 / 1487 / 87.44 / 876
